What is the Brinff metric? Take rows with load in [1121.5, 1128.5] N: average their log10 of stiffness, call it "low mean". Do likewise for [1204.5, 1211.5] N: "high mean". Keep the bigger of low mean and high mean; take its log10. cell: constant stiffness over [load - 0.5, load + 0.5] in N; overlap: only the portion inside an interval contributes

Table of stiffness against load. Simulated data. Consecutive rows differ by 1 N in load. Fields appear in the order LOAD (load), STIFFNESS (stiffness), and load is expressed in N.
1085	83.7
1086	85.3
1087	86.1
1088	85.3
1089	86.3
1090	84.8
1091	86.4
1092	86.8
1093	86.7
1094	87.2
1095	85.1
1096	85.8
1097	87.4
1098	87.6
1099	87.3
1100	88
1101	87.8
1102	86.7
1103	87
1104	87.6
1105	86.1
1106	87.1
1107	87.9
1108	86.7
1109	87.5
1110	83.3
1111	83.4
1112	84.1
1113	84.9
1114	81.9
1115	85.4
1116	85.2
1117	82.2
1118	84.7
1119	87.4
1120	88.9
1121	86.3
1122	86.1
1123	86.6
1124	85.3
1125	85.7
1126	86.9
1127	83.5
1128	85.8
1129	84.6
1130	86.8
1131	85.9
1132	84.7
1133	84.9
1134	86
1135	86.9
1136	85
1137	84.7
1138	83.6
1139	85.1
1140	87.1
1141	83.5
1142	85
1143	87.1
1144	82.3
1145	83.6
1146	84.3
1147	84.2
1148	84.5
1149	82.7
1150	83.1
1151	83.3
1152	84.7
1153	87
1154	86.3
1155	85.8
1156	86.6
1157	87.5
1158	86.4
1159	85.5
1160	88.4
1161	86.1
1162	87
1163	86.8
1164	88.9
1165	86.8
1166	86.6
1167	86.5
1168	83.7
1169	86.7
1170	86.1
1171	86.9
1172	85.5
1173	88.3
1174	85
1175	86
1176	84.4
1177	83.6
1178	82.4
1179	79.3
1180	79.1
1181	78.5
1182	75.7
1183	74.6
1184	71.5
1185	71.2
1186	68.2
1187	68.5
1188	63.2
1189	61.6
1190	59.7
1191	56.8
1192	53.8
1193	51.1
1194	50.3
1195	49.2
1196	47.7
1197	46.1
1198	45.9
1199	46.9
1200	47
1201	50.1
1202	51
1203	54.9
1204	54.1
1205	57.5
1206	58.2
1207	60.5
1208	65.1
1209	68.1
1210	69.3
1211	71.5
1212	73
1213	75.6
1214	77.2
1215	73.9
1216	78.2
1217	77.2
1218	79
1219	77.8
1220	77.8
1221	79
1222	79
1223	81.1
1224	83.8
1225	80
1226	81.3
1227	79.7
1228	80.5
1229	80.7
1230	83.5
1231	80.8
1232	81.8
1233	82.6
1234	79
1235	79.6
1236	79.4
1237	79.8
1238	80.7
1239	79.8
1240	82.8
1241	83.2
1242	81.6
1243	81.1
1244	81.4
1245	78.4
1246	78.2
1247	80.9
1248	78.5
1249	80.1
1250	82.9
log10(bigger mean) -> 0.286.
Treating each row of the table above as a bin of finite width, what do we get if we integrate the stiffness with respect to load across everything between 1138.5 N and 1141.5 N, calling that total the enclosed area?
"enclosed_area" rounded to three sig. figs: 256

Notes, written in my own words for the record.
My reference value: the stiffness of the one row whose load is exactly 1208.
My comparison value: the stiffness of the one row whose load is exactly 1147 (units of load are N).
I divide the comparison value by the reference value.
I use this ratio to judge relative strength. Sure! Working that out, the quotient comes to 1.29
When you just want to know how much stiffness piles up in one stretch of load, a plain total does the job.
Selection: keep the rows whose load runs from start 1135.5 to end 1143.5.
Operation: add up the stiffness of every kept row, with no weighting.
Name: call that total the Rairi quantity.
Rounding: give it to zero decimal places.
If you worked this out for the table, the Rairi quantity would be 681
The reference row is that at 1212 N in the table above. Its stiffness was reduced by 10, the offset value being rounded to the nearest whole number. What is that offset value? 63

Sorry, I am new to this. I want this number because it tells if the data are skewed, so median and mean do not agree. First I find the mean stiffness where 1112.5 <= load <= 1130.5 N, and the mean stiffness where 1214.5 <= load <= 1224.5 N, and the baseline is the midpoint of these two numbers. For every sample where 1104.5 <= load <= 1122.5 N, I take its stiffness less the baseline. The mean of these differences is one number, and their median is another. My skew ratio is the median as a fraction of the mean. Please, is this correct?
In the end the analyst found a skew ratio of 1.07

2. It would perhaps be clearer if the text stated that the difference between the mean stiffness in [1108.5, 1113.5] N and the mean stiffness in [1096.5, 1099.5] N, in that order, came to -2.8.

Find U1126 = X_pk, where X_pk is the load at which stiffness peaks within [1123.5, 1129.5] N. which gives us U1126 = 1126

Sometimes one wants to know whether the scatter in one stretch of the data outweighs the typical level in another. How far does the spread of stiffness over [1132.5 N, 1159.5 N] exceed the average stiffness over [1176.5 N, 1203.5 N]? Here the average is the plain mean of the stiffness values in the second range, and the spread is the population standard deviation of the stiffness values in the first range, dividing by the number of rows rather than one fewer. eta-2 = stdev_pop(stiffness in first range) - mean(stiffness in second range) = -60.3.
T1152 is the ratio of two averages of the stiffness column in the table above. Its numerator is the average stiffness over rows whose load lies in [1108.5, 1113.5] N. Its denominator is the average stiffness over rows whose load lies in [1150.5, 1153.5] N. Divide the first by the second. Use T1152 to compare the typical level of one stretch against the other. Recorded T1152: 1.00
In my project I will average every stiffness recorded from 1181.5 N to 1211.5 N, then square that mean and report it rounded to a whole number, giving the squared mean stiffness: 3478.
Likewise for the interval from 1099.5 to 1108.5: 7606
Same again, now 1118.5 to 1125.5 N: 7502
